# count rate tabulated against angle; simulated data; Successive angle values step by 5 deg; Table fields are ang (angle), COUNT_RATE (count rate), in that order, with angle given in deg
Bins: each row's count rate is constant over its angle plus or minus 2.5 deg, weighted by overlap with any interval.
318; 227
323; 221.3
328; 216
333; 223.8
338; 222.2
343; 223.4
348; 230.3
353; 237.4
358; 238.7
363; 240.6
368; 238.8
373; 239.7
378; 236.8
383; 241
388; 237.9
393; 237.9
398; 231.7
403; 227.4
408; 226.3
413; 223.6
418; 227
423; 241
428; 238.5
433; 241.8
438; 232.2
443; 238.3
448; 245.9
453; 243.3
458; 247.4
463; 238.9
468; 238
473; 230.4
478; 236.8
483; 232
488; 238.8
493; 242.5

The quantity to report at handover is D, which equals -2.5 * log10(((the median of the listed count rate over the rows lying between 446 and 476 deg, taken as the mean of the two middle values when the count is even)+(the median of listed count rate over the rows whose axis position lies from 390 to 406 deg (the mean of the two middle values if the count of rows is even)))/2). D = -5.93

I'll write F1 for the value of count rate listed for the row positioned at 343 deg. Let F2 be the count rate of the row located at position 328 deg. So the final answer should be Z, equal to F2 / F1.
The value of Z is 0.97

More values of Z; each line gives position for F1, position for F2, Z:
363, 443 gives 0.99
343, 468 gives 1.07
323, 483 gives 1.05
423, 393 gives 0.99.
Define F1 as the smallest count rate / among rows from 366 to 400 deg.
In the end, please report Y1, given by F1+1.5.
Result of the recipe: 233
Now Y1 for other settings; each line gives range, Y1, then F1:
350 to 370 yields 239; 237.4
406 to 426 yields 225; 223.6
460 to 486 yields 232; 230.4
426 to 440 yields 234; 232.2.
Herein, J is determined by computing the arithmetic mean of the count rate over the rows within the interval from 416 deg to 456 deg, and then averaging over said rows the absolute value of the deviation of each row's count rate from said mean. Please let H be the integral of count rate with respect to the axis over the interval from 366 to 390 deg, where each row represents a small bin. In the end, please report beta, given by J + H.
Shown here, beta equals 5737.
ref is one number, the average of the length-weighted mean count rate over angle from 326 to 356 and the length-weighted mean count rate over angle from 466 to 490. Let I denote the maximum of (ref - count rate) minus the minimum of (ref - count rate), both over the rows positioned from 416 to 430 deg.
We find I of 14.0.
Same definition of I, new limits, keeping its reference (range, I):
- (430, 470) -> 15.2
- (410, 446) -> 18.2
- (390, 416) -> 14.3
